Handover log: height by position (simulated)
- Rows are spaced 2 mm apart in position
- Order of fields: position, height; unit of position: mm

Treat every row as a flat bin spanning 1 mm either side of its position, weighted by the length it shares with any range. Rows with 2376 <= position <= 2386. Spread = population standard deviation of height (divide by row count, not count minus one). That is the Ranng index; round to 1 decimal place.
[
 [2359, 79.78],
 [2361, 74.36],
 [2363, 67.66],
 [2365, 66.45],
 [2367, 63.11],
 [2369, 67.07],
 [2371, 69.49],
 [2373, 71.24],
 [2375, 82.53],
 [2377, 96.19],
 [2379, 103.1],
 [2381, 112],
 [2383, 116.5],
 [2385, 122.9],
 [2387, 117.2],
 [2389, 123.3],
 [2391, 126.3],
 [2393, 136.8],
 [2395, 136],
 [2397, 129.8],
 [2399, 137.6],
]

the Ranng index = 9.5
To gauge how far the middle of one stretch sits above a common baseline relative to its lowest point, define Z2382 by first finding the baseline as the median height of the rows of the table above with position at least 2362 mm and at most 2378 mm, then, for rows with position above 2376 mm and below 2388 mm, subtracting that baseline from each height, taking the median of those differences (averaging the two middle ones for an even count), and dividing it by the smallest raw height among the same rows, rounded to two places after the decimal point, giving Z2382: 0.47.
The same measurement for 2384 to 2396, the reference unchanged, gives 0.48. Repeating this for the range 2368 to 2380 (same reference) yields 0.12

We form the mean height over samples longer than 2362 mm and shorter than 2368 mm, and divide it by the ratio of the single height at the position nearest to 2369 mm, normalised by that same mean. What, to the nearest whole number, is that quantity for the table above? 64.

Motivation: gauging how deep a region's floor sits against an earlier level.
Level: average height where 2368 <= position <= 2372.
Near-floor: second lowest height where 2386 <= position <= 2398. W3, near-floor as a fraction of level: 1.81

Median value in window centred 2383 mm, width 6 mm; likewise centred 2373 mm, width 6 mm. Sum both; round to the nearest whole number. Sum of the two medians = 188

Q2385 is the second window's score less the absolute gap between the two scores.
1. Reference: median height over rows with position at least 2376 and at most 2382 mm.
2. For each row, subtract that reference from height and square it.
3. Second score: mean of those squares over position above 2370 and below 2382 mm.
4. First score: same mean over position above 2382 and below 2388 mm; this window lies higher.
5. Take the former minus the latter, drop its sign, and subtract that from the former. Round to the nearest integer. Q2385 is 257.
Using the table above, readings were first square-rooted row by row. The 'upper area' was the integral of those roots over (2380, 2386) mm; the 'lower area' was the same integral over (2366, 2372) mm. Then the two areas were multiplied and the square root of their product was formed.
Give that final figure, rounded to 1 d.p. 56.4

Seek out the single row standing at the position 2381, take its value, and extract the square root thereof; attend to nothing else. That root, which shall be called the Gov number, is 10.6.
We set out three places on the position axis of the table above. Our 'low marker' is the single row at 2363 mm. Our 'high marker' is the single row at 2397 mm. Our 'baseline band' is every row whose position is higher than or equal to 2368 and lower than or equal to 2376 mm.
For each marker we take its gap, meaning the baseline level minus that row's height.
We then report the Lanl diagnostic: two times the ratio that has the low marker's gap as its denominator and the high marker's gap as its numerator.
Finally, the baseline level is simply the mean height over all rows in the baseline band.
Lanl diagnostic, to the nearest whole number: -23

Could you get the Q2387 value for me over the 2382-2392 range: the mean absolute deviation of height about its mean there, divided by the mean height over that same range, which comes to 0.029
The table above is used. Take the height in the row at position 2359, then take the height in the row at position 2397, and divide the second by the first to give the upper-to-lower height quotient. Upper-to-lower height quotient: 1.63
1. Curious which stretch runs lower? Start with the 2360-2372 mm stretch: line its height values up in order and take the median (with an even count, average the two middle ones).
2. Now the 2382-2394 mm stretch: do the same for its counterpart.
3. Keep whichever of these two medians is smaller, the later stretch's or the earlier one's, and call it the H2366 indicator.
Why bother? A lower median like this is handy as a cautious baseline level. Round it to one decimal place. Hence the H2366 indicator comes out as 67.4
